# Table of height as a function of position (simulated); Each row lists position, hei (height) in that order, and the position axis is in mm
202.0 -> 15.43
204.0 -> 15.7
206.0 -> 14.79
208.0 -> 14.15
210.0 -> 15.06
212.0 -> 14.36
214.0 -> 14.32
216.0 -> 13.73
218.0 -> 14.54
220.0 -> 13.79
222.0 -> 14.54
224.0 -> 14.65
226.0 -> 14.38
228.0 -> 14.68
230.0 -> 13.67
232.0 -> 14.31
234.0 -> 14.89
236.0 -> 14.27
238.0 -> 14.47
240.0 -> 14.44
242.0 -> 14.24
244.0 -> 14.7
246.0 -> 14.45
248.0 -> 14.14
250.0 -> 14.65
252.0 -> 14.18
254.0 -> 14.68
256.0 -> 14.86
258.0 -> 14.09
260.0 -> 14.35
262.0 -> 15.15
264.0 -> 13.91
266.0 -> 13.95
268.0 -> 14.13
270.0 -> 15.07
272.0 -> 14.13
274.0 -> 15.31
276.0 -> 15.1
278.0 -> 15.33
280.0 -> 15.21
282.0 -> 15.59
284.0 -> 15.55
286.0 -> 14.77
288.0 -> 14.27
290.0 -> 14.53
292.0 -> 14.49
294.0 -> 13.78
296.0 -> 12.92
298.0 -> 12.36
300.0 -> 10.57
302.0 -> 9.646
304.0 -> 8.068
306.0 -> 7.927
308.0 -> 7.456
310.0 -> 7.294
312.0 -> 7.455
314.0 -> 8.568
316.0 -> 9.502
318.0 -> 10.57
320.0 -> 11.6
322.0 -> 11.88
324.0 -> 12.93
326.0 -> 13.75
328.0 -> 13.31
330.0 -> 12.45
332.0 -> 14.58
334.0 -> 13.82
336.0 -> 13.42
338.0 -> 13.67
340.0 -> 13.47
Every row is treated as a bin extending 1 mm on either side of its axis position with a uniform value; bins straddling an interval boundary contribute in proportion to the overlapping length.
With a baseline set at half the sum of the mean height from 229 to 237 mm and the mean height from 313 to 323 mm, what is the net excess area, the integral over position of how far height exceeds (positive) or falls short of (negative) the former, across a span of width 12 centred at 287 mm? 30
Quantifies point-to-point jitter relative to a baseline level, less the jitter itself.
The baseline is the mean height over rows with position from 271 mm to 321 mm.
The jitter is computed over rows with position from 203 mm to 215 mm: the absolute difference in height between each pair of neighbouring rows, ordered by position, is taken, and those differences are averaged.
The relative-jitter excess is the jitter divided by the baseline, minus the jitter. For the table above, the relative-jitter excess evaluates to -0.587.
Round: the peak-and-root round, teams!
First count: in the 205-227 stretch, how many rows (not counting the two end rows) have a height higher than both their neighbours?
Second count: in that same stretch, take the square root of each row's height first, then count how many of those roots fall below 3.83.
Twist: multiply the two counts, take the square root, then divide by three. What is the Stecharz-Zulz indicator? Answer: 1.73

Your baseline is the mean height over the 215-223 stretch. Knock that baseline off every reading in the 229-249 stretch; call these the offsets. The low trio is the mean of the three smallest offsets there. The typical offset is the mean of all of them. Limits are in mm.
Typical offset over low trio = -1.6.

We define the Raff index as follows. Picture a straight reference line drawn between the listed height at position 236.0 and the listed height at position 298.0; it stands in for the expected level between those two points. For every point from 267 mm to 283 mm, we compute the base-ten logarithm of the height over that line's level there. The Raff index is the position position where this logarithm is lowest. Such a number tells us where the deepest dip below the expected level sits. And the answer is 268.0 mm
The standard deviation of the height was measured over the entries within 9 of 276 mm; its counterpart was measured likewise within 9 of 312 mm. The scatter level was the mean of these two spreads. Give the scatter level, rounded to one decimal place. 1.0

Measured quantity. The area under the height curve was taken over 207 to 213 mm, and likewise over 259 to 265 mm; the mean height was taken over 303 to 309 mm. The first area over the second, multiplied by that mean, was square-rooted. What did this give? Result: 2.80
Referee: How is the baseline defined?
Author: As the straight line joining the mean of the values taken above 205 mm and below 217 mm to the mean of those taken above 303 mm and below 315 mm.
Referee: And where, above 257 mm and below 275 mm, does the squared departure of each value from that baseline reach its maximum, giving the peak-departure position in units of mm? 274.0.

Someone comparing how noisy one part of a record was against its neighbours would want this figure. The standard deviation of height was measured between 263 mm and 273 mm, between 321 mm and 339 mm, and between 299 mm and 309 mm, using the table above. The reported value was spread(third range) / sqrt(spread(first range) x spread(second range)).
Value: 2.1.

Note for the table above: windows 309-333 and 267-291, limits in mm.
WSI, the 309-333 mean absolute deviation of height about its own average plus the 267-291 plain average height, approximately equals 16.98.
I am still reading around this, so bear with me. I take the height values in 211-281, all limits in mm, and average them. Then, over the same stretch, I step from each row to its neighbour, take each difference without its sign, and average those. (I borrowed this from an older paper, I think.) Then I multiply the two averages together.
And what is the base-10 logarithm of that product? 0.846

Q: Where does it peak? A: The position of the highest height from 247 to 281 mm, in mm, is 278.0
